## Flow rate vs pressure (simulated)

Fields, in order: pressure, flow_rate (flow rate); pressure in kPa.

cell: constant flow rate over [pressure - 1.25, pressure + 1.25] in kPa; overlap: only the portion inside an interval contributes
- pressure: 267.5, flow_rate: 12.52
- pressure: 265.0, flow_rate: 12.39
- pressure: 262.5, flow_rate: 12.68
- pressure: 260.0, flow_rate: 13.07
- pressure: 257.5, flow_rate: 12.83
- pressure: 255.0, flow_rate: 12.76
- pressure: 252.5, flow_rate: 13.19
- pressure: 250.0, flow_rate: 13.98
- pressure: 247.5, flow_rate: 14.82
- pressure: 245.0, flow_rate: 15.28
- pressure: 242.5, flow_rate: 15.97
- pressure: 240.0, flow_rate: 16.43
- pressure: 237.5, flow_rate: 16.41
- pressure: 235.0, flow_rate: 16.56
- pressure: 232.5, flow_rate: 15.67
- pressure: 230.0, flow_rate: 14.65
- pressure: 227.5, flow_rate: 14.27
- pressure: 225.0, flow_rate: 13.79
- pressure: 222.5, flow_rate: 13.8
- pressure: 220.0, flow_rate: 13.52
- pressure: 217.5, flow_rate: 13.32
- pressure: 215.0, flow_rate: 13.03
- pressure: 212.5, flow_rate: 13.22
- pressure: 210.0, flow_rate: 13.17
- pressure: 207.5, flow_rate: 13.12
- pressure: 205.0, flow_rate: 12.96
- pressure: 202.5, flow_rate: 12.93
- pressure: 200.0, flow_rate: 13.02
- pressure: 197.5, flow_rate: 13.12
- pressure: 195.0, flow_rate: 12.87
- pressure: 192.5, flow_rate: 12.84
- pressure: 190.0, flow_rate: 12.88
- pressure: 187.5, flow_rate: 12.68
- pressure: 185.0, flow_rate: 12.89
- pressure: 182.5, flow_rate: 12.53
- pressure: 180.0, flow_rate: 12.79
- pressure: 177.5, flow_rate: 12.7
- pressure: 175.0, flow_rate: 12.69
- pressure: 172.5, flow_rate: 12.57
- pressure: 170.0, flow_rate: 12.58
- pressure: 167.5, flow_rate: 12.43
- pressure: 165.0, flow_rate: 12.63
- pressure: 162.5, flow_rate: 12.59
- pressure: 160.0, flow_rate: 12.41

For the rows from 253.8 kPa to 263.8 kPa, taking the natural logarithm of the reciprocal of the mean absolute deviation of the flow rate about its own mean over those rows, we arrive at 2.14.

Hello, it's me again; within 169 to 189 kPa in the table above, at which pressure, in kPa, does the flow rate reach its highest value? 185.0 kPa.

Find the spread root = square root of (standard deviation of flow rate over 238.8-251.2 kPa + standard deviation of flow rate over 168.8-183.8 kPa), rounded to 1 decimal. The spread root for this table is 1.0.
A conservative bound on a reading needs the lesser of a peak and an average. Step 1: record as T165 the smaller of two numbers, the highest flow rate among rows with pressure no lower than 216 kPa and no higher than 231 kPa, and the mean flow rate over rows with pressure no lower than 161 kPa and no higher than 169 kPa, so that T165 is 12.5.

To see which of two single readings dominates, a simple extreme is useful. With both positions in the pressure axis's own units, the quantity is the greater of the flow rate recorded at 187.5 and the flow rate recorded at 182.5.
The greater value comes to 12.7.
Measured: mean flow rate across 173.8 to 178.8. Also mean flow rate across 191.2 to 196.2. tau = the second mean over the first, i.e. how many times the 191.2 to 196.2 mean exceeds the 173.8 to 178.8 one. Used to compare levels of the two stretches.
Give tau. 1.01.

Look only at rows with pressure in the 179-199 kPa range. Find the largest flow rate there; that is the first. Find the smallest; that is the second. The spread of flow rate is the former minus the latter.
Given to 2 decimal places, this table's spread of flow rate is 0.59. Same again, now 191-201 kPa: 0.28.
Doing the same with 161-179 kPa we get 0.27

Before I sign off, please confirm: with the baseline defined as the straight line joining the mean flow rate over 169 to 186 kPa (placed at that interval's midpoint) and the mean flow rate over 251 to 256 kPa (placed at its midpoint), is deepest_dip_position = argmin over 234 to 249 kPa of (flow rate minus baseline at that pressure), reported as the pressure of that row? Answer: 247.5 kPa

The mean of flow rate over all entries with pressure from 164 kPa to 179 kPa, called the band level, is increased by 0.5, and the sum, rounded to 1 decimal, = 13.1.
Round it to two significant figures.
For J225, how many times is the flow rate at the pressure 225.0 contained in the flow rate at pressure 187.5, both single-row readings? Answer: 0.92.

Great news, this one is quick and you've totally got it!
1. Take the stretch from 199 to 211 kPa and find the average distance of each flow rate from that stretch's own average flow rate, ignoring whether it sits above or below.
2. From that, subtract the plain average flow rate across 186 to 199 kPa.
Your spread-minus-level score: -12.8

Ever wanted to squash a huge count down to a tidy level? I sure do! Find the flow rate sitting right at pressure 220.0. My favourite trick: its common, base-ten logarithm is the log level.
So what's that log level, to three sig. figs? 1.13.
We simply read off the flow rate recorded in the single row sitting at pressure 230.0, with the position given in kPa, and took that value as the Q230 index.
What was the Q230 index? 14.65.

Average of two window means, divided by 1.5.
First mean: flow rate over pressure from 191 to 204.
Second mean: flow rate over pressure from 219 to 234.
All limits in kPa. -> 9.1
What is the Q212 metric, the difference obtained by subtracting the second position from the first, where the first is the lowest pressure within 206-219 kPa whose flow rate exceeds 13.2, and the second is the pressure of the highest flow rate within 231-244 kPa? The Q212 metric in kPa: -22.5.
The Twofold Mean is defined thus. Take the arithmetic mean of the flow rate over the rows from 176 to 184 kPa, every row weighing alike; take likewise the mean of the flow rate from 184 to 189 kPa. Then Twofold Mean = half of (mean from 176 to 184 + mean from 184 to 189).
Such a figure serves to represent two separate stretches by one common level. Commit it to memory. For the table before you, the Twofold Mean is 12.7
